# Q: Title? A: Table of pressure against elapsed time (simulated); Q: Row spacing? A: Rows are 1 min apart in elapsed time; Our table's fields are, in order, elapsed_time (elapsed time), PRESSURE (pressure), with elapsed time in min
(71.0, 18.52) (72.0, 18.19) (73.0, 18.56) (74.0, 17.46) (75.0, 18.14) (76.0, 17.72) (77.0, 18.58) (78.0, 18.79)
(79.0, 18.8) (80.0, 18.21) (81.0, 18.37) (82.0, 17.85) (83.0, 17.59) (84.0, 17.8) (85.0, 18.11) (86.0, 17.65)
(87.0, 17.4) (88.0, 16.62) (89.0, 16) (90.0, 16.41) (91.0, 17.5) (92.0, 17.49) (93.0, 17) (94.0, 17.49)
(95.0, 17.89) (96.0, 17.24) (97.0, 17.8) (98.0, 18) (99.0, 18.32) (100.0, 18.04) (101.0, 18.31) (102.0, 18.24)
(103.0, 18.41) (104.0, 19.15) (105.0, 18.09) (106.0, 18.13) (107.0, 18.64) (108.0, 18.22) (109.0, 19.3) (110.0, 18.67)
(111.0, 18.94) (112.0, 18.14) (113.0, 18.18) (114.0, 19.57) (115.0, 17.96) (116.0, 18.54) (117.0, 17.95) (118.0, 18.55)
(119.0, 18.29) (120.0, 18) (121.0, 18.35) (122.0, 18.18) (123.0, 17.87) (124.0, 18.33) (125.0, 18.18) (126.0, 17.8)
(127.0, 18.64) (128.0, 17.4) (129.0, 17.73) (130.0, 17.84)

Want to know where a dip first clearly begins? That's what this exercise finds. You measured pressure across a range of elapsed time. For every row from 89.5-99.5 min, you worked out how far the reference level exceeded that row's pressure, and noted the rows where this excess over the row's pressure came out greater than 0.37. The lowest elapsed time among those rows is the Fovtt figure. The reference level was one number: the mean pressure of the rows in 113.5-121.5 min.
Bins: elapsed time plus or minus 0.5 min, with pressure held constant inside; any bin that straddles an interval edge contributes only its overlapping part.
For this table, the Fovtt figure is 90.0 min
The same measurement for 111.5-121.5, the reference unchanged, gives 115.0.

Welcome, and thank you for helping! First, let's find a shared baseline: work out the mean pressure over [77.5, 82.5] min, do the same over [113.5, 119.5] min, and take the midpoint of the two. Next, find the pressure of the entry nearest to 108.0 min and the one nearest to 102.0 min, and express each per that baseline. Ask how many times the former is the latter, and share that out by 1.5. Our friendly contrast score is 0.666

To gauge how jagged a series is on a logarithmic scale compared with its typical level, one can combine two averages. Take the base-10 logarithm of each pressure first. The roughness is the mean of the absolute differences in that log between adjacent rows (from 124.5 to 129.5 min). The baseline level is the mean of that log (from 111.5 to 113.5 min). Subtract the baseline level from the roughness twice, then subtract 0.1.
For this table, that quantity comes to -2.60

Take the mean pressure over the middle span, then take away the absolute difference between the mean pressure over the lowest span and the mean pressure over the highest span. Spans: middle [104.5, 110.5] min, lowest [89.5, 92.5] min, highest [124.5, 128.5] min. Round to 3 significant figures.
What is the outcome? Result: 17.6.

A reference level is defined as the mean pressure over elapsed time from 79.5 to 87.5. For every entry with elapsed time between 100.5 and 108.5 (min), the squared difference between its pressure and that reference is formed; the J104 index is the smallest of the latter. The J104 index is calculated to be 0.05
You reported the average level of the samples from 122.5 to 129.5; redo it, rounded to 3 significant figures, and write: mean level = 18.0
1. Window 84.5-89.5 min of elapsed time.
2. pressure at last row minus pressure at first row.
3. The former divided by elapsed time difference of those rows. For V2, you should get -0.53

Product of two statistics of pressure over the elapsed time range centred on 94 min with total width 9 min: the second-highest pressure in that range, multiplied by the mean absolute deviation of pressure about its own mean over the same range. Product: 6.5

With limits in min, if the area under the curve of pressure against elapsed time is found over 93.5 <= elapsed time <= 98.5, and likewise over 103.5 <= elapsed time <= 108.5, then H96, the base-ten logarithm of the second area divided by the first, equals 0.018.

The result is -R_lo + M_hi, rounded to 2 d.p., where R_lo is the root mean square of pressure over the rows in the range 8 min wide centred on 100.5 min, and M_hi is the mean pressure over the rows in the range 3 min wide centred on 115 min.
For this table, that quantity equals 0.40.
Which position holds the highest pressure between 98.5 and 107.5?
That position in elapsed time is 104.0 min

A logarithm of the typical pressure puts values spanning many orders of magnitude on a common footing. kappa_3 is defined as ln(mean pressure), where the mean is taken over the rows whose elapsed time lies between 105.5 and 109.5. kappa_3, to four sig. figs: 2.922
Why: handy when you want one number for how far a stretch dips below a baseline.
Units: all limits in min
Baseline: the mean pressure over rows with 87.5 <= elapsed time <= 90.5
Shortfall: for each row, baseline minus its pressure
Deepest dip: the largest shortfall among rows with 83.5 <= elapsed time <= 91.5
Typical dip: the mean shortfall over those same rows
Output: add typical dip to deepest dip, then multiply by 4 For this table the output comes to -2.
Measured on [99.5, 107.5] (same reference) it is -15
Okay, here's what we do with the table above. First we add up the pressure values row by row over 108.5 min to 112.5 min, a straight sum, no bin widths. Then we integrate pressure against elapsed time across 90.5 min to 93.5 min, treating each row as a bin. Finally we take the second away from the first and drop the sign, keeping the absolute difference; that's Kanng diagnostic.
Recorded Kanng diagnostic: 23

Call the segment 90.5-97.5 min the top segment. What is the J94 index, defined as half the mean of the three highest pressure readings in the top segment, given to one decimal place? 8.9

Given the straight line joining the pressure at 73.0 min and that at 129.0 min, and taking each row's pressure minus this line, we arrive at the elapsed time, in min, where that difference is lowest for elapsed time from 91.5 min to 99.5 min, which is 93.0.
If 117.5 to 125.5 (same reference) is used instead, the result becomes 123.0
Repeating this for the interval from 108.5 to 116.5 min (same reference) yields 115.0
